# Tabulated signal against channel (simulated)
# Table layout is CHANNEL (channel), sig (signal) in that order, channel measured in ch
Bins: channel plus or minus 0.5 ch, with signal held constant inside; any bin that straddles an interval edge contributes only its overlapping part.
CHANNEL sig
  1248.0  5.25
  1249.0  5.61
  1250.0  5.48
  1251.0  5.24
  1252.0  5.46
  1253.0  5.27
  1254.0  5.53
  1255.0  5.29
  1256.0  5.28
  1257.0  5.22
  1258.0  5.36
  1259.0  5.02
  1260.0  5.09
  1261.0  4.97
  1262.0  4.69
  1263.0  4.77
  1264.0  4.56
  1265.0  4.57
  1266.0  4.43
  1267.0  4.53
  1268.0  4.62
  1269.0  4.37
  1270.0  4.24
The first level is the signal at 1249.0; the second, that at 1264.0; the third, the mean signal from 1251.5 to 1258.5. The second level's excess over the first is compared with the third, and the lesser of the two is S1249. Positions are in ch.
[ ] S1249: -1.05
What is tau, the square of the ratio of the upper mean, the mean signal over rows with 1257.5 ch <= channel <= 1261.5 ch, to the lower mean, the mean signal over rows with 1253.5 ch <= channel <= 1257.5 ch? 0.919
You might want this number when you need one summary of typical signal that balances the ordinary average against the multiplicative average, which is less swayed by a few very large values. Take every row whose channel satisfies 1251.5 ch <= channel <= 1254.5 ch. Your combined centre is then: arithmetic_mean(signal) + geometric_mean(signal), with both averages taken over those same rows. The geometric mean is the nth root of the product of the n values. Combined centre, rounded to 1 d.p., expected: 10.8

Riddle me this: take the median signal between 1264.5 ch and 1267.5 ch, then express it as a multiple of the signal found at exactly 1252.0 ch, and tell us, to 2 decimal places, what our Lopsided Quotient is 0.83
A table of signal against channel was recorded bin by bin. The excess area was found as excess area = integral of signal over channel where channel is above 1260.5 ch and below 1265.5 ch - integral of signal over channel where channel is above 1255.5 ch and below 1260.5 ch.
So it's -2.4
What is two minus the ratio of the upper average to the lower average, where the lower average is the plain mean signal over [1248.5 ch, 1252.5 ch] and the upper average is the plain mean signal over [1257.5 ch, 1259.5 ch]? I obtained 1.05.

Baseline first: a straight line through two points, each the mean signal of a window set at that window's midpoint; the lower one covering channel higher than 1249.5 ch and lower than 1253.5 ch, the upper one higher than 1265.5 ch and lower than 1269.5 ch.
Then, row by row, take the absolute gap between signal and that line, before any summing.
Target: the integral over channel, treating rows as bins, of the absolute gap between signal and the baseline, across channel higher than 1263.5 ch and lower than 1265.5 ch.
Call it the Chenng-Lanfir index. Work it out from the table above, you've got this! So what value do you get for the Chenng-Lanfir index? 0.2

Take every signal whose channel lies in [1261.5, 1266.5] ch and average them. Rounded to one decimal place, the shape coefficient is 4.6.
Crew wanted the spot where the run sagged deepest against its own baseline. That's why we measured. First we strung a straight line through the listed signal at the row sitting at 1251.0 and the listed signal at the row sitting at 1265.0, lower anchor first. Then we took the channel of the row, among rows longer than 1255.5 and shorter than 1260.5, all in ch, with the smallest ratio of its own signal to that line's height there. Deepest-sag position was 1259.0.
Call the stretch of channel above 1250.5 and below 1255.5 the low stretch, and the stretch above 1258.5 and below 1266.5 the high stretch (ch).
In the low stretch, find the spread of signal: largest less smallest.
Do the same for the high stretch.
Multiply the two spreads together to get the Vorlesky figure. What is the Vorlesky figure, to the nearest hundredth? 0.19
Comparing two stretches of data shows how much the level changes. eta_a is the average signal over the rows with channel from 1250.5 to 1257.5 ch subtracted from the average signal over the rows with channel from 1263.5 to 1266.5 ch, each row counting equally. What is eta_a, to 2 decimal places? -0.81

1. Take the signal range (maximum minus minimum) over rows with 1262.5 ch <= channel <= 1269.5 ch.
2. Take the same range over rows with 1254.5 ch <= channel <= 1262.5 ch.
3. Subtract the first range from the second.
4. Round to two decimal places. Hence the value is 0.27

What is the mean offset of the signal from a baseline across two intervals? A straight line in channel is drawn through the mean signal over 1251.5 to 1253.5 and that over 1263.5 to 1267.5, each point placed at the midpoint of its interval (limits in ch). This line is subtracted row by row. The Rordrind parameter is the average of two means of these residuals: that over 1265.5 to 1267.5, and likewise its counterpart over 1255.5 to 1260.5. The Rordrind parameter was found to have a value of 0.10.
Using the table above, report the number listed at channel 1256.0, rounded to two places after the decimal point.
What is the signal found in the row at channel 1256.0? 5.28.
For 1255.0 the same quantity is 5.29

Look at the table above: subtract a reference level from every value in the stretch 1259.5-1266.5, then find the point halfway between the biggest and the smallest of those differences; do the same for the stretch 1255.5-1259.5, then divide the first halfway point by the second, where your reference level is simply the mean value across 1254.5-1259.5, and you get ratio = 10.8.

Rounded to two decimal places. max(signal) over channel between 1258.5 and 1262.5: 5.09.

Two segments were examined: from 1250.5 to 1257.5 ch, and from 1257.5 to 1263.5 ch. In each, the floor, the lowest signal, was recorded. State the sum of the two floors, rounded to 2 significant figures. 9.9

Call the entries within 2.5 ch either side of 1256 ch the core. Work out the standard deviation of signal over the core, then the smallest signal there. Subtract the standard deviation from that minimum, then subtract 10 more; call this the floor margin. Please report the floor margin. -4.9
